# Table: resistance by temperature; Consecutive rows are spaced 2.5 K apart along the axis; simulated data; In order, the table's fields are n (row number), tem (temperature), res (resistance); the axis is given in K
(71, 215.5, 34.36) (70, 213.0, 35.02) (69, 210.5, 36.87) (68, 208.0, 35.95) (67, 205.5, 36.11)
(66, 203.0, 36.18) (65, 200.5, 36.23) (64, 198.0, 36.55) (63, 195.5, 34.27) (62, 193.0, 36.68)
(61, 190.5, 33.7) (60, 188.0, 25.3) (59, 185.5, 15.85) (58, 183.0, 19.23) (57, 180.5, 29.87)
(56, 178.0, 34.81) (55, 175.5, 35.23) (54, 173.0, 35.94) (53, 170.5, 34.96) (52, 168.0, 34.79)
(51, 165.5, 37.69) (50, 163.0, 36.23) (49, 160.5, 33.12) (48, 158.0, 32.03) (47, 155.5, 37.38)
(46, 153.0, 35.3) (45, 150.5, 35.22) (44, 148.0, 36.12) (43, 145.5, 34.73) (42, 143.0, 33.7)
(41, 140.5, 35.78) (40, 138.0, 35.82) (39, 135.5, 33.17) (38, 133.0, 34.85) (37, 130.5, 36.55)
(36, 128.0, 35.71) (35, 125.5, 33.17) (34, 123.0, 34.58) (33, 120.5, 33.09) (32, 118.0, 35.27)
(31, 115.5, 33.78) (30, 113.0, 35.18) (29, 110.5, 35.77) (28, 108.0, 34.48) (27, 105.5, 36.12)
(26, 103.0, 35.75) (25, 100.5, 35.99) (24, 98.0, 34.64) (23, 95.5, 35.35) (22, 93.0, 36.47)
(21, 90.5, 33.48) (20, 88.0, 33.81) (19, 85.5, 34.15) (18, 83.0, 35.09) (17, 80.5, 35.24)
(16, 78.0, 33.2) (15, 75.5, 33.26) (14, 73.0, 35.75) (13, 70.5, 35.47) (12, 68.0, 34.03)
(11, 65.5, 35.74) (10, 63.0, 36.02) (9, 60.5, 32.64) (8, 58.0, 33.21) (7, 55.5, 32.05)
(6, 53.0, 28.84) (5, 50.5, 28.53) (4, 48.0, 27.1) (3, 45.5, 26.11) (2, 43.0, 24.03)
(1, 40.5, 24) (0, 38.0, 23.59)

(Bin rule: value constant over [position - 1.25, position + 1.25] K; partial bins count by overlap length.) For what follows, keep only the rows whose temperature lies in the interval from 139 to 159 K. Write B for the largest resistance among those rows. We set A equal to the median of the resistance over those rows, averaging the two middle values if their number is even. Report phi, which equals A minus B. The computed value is -2.1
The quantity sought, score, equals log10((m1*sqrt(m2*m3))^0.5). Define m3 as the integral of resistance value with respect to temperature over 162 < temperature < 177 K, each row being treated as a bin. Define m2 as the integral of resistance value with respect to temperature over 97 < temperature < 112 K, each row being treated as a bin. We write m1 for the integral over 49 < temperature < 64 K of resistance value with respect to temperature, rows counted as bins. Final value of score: 2.70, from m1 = 476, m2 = 532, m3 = 537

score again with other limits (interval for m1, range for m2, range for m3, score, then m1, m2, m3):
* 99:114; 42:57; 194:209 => 2.70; 533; 419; 538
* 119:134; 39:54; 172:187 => 2.66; 520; 395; 425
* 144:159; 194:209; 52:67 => 2.72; 527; 538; 498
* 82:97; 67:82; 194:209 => 2.72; 521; 518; 538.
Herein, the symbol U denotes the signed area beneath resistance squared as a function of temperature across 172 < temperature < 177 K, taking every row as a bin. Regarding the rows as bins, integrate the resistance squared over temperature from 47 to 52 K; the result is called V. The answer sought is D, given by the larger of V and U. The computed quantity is 6312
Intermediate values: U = 6312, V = 3895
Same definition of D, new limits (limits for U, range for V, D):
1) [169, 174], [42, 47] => 6264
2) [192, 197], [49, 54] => 6297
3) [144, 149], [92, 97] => 6417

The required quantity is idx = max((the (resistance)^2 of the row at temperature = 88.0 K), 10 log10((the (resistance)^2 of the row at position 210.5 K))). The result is 1143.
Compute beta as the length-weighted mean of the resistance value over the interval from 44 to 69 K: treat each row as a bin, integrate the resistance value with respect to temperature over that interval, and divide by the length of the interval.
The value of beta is 31.3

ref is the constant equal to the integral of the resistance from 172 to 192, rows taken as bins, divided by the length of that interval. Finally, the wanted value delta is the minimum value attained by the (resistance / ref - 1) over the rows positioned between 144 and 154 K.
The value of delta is 0.21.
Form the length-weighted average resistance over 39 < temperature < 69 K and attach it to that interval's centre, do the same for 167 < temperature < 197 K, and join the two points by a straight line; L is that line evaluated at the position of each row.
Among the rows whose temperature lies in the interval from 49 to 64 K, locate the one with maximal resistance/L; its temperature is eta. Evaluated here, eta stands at 63.0 K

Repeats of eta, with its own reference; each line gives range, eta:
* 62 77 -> 63.0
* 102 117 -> 105.5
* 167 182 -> 173.0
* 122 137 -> 130.5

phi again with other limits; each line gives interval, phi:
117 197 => -2.9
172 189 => -6.1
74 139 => -1.6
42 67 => -5.6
